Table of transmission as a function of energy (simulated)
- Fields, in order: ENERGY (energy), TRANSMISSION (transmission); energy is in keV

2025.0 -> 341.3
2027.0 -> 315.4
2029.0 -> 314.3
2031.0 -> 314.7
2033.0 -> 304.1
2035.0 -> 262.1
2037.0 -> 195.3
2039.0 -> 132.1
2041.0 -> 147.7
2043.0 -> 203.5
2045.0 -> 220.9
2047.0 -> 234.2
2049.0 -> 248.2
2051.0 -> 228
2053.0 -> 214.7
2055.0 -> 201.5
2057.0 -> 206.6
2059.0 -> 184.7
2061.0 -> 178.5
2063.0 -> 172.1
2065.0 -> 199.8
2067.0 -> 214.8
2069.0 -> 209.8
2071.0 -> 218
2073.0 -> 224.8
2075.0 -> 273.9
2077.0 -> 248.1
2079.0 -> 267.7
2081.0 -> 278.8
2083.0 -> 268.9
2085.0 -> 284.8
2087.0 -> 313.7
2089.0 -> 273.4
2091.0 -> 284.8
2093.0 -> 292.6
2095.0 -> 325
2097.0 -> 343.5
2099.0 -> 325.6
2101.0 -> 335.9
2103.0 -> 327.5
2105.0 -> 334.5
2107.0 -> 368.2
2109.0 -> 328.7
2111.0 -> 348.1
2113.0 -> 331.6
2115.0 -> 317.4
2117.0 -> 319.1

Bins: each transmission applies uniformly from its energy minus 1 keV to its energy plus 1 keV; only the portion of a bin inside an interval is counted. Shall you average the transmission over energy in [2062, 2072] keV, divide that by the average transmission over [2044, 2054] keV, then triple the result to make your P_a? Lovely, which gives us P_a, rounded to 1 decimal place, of 2.7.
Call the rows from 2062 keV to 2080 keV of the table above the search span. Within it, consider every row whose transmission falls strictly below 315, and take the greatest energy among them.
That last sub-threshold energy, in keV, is 2079.0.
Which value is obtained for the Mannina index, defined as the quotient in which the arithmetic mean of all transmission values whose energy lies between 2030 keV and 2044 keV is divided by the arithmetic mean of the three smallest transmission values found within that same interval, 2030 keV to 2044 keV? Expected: 1.407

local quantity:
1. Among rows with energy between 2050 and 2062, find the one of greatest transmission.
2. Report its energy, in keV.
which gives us 2051.0 keV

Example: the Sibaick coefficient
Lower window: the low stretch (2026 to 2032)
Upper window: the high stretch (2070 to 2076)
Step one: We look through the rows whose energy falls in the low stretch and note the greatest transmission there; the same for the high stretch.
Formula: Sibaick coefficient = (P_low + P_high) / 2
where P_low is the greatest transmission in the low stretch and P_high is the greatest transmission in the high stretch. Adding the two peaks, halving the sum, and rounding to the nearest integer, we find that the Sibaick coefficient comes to 295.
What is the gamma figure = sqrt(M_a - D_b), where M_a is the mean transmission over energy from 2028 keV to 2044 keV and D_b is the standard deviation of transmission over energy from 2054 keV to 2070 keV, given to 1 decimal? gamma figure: 14.8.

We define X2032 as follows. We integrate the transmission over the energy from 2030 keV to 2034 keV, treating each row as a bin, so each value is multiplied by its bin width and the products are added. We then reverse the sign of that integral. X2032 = -1238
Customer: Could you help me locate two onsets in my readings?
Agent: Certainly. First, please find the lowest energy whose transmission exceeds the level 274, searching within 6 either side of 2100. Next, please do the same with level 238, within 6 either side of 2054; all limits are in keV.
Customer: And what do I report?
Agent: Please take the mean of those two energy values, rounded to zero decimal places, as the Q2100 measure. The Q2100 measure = 2072 keV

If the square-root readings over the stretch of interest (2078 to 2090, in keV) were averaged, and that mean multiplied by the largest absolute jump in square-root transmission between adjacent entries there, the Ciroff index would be 20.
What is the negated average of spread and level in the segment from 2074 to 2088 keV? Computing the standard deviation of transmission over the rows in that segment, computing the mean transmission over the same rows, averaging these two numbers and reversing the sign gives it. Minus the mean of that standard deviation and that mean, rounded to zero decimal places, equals -148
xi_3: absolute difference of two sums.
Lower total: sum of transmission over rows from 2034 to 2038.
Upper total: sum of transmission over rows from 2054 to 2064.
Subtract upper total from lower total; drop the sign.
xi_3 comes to 486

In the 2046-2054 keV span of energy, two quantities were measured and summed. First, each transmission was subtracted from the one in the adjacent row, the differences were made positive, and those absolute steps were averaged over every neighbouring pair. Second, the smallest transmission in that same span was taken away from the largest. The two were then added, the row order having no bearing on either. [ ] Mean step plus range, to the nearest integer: 49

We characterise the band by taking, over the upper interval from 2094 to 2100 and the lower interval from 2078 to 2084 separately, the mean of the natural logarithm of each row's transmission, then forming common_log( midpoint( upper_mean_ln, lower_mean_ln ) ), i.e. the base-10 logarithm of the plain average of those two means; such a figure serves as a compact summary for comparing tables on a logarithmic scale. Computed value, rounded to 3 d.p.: 0.756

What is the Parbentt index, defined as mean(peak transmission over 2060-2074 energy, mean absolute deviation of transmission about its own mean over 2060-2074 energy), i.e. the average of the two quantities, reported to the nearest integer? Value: 121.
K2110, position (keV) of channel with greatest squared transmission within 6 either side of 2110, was 2107.0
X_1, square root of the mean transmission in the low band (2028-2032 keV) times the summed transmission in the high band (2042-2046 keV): 365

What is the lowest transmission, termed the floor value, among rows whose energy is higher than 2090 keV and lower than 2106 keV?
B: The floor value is 284.8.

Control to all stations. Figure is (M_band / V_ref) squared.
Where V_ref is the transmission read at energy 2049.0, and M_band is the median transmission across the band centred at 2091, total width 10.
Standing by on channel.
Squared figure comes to 1.4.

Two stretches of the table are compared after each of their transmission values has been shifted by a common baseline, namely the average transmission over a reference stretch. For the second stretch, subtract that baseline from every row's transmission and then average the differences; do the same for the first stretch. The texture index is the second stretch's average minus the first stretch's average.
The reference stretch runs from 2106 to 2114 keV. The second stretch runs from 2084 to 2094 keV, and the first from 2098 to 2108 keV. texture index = -48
